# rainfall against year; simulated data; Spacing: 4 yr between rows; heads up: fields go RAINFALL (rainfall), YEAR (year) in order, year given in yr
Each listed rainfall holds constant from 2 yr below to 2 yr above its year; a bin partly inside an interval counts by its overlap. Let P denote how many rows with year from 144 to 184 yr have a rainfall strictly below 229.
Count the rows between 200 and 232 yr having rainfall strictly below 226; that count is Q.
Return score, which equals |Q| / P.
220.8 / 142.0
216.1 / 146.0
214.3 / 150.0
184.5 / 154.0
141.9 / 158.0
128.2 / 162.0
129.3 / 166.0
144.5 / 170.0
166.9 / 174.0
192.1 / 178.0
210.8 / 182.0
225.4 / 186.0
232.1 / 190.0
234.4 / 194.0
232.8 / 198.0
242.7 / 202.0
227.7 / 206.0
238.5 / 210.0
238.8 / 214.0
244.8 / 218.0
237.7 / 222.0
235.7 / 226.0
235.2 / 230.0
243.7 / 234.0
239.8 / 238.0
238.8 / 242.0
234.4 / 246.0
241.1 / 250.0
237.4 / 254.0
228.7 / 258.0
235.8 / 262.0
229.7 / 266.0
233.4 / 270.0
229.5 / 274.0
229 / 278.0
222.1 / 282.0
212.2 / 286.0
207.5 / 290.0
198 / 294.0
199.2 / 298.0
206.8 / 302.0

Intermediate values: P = 10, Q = 0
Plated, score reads 0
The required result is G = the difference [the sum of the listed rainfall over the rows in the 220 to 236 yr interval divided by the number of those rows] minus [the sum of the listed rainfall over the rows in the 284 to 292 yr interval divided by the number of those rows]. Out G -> 28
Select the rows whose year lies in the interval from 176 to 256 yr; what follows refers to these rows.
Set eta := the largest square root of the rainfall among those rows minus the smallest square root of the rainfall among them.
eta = 1.8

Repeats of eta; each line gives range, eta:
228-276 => 0.5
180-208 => 1.1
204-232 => 0.6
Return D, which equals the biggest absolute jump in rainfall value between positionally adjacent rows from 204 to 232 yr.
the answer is 10.8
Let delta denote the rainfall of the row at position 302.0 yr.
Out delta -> 206.8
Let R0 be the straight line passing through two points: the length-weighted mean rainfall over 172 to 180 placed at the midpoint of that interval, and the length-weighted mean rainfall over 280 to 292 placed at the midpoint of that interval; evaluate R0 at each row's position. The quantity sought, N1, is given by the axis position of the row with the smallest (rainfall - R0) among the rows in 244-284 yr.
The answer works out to 282.0 yr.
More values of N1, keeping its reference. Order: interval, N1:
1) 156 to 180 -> 166.0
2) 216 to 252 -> 246.0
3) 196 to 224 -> 206.0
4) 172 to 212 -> 174.0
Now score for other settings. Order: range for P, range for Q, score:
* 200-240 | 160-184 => 6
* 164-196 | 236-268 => 0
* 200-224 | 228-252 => 0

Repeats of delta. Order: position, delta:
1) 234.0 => 243.7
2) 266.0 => 229.7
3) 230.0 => 235.2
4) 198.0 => 232.8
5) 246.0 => 234.4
